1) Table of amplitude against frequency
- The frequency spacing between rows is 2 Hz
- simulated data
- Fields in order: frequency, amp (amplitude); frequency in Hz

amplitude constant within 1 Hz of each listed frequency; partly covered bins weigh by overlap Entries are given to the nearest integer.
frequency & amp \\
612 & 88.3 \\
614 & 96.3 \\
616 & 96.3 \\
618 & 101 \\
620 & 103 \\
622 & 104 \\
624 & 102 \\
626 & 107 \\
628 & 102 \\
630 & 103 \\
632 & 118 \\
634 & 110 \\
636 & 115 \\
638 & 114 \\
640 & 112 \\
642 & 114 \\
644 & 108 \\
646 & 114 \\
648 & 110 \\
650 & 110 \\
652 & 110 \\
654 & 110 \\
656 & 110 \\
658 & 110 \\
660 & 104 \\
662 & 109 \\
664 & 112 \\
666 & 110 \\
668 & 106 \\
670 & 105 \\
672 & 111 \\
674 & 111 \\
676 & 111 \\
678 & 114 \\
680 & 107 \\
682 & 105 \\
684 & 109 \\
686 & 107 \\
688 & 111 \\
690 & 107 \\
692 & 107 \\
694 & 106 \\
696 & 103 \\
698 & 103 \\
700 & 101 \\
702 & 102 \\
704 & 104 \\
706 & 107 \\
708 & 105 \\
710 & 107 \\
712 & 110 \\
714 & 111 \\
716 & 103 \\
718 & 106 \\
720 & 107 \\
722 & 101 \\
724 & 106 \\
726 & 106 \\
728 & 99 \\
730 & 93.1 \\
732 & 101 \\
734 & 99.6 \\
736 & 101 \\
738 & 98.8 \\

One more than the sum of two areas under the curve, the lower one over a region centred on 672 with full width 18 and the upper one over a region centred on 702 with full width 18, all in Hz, 3851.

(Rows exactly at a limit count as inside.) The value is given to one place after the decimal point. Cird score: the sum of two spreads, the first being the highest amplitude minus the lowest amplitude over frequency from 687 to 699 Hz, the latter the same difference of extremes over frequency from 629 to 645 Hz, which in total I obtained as 23.0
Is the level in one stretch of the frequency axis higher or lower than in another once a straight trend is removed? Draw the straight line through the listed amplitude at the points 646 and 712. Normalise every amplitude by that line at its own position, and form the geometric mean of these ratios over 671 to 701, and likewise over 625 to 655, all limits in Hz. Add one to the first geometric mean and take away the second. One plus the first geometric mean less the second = 1.00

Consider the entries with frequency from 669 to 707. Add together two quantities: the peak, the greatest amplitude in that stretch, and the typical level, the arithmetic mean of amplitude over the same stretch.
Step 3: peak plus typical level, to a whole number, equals 221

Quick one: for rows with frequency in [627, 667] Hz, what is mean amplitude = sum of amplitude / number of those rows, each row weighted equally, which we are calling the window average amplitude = 110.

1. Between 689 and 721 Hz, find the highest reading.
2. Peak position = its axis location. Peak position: 714 Hz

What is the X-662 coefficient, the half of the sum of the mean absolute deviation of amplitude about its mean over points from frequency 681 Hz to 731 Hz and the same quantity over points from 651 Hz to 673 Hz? 2.5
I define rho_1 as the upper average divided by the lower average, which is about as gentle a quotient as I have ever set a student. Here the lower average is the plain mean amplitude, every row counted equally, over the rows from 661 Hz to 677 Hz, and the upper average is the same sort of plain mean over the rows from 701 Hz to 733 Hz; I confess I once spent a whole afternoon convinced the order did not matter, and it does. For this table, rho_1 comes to 0.953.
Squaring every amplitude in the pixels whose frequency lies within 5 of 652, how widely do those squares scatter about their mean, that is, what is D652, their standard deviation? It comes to 0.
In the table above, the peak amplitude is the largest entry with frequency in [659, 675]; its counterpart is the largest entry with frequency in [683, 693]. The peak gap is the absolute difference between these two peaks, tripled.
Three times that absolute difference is 3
